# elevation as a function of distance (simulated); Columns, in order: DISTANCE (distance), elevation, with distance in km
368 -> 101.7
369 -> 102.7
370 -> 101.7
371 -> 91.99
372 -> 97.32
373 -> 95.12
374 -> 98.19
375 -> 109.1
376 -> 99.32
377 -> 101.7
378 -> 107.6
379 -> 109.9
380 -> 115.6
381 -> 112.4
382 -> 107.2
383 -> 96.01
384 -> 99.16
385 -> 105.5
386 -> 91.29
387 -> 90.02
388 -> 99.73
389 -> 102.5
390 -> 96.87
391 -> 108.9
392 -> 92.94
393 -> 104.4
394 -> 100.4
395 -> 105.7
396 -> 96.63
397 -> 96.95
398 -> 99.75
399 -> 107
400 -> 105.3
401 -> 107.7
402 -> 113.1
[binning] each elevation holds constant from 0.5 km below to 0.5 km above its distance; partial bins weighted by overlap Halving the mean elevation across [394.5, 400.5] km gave 50.9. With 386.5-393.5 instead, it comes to 49.7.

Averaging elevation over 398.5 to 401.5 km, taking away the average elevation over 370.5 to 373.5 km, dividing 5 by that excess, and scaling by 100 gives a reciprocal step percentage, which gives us 42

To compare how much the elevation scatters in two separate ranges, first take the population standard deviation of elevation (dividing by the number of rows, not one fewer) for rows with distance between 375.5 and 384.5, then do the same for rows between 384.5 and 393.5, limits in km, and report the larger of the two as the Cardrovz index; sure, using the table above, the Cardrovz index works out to 6.35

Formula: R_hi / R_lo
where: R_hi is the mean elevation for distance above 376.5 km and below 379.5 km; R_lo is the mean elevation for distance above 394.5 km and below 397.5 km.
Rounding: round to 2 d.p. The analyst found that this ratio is 1.07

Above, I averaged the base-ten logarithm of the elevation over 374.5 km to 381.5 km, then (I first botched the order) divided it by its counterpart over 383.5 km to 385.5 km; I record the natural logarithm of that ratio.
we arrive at 0.011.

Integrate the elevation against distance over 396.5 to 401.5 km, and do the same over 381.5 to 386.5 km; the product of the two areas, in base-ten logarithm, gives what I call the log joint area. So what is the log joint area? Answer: 5.41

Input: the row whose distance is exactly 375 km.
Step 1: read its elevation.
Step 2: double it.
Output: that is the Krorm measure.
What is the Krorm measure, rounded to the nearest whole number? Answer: 218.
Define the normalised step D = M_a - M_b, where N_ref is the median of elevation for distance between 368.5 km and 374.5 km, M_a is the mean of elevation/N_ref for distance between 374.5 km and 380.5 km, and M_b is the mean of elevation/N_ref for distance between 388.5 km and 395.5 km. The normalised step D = 0.057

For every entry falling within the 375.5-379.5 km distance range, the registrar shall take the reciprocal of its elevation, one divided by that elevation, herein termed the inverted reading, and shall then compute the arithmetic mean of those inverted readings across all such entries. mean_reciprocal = 0.0096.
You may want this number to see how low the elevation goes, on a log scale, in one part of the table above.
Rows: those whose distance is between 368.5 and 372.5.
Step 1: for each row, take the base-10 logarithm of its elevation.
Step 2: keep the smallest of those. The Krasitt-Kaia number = 1.96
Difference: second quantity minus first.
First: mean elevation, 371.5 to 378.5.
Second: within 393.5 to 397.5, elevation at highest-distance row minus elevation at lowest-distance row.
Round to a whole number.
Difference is -105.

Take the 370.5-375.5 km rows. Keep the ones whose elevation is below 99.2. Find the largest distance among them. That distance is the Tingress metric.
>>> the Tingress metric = 374 km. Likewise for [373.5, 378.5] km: 374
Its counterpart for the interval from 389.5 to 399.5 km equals 397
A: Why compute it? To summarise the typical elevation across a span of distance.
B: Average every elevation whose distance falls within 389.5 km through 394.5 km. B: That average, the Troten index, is 101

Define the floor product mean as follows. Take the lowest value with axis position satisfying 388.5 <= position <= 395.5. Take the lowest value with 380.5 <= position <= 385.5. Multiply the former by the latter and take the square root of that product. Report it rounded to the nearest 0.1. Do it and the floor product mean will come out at 94.5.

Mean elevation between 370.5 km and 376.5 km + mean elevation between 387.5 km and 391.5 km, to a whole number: 201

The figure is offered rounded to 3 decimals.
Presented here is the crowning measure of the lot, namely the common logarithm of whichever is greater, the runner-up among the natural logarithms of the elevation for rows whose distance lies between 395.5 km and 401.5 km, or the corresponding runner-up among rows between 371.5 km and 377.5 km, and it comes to 0.670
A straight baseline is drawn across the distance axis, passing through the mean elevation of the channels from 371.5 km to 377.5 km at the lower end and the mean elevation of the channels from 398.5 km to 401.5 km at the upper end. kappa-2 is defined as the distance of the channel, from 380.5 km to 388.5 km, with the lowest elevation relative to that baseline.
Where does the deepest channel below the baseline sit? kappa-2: 387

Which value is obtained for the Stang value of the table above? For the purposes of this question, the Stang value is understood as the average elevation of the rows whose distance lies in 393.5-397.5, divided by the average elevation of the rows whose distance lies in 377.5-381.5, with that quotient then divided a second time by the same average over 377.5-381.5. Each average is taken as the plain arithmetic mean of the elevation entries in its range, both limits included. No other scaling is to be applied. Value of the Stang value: 0.0081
